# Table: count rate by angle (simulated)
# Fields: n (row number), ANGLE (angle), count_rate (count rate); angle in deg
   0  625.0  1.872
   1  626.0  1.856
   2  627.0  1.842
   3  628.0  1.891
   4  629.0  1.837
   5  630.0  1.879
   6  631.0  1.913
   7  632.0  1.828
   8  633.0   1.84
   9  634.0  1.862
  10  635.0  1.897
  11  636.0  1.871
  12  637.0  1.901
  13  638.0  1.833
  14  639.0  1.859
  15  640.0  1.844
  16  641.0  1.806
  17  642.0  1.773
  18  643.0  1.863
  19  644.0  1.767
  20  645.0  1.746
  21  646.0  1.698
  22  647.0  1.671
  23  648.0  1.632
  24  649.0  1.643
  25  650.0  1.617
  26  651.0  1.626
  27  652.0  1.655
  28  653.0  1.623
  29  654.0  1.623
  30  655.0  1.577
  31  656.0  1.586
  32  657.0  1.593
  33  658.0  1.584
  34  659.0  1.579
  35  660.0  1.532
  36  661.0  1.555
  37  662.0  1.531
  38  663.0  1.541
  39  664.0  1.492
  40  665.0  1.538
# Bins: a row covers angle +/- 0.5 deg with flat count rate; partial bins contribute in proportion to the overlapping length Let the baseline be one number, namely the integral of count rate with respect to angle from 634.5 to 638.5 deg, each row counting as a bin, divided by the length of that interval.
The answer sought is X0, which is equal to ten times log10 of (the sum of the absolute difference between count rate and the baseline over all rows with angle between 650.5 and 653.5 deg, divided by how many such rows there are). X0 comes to -6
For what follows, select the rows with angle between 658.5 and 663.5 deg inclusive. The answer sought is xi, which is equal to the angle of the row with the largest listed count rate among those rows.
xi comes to 659.0 deg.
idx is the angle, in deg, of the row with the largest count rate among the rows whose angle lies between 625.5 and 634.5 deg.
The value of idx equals 631.0 deg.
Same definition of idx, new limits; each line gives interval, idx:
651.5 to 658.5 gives 652.0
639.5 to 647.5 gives 643.0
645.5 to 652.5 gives 646.0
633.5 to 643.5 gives 637.0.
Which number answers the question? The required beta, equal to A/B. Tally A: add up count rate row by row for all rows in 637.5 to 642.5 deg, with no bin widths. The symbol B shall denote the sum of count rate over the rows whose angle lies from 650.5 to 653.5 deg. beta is 1.9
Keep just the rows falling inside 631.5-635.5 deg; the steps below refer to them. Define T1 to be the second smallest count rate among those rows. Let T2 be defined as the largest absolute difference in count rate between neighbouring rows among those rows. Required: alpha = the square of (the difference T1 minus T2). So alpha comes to 3.3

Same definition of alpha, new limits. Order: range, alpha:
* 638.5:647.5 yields 2.6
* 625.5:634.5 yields 3.1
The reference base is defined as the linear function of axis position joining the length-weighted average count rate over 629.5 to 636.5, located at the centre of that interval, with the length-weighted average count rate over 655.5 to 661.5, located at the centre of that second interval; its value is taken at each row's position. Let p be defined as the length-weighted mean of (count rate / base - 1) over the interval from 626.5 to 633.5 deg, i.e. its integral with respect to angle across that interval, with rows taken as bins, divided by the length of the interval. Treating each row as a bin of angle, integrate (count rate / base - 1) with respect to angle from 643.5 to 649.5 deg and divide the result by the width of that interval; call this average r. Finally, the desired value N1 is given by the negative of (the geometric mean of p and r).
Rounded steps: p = -0.023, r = -0.011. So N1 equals -0.0161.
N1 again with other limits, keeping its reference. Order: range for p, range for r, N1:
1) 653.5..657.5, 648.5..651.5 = -0.0137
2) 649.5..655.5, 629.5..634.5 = -0.0110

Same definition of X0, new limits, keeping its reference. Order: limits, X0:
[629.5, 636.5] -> -16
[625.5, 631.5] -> -16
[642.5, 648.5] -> -8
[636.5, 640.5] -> -15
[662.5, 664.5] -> -4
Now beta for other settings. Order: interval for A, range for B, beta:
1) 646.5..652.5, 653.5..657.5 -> 1.5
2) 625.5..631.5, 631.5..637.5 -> 1.0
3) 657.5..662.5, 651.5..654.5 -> 1.6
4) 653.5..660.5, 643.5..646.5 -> 2.1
